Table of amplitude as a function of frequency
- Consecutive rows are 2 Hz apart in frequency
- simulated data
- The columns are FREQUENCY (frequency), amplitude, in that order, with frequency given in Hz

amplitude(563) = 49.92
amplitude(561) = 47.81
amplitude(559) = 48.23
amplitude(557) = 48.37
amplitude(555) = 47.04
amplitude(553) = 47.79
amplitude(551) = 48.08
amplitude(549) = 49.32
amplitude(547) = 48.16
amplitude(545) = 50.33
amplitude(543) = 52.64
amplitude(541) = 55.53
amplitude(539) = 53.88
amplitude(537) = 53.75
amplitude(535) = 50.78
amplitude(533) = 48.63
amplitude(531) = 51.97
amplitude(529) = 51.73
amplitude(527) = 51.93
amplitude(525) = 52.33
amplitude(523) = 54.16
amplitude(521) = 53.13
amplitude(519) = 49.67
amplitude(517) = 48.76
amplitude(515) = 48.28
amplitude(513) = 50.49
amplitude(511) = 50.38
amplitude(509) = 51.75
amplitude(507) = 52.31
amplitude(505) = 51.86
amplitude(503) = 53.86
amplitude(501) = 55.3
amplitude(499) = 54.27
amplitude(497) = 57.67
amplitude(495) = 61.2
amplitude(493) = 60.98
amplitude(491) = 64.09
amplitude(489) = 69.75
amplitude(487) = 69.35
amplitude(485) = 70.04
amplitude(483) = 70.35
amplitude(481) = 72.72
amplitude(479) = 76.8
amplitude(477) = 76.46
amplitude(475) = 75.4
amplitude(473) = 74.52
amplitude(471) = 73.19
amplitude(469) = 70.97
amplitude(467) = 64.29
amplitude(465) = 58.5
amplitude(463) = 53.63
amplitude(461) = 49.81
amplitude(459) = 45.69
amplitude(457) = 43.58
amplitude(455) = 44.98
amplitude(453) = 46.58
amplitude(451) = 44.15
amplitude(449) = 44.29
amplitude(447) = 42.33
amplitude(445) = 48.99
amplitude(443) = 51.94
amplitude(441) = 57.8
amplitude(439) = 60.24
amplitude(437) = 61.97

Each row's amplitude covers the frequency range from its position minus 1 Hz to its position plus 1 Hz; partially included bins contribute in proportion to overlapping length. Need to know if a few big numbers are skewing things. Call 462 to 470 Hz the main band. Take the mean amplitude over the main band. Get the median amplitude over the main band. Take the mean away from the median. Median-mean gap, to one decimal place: -0.5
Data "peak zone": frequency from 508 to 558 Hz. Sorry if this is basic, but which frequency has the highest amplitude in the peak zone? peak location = 541 Hz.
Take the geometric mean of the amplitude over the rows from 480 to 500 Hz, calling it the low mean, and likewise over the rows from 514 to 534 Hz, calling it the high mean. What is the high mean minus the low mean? -14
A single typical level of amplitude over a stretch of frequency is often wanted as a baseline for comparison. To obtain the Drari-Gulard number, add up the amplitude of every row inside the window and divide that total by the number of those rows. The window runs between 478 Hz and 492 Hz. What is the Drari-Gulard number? 70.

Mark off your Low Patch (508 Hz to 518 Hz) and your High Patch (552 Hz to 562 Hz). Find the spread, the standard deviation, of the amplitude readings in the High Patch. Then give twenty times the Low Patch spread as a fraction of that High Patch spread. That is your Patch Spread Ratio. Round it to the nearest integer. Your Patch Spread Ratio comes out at 54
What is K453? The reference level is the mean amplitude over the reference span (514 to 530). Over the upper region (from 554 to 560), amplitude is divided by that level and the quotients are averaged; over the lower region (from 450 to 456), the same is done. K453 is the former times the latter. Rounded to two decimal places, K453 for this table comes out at 0.82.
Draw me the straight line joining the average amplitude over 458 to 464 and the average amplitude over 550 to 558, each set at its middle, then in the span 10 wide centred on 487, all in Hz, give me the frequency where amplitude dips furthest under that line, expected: 491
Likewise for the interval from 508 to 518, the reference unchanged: 515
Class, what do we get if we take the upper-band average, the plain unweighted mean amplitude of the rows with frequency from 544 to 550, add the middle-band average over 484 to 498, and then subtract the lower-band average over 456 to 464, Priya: 66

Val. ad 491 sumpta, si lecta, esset 64.09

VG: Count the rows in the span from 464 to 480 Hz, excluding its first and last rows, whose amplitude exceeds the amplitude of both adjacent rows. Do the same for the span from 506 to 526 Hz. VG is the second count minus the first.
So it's 2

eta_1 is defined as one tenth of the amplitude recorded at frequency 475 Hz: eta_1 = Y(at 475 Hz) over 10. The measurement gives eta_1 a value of 7.5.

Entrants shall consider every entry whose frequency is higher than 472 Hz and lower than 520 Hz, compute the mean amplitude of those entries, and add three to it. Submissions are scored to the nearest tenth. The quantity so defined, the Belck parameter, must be 64.1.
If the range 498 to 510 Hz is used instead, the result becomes 56.2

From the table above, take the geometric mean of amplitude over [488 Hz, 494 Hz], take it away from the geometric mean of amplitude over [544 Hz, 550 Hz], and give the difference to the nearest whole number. -16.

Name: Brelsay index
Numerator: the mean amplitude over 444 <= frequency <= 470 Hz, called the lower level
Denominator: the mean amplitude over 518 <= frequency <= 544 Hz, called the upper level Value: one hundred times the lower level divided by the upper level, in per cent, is 97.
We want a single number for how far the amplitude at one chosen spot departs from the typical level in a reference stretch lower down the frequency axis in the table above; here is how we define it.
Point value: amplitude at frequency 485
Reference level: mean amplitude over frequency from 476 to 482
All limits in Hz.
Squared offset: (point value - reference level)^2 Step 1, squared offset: 28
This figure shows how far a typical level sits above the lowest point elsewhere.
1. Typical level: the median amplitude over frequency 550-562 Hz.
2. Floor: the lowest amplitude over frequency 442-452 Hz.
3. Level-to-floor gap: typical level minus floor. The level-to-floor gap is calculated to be 6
